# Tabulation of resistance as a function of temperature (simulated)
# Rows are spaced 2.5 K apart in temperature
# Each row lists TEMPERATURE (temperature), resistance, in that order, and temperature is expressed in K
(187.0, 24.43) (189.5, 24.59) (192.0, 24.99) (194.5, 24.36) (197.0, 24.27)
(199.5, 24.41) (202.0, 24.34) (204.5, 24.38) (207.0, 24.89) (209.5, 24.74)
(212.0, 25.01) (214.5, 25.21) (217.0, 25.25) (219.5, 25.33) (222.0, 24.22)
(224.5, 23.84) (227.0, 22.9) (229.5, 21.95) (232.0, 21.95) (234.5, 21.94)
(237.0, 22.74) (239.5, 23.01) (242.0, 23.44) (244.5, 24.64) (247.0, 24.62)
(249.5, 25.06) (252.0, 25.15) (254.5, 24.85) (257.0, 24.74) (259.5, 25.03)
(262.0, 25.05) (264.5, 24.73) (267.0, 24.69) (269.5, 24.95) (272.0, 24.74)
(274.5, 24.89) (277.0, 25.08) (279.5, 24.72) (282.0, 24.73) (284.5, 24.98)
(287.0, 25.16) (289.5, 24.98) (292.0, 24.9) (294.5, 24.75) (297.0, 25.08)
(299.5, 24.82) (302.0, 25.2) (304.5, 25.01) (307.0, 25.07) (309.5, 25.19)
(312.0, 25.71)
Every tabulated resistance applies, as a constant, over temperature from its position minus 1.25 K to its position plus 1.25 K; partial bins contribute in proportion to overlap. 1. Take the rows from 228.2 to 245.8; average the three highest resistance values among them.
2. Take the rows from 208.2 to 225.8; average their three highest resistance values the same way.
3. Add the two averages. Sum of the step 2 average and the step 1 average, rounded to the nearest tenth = 49.0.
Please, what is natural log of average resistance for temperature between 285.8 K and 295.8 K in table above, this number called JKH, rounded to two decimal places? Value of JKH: 3.22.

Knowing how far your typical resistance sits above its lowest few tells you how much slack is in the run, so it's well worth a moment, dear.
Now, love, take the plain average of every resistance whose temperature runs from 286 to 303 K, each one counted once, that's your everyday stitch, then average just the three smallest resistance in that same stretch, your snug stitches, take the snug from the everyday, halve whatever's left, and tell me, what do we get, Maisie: 0.08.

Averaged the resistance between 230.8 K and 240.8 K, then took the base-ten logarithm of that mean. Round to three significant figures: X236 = 1.35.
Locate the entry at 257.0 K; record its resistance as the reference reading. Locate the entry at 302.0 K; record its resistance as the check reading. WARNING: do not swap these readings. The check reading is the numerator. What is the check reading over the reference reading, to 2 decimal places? 1.02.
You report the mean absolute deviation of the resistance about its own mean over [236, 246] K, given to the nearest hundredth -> 0.59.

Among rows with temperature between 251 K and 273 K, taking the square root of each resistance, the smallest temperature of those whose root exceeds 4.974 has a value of 252.0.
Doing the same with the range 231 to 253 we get 249.5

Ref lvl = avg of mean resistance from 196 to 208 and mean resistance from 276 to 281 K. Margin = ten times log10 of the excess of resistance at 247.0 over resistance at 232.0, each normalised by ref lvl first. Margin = -9.7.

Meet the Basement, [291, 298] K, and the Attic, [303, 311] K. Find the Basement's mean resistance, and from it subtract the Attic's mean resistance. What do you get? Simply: -0.2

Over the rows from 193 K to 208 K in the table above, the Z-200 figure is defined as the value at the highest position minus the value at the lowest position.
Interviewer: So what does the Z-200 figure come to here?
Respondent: 0.5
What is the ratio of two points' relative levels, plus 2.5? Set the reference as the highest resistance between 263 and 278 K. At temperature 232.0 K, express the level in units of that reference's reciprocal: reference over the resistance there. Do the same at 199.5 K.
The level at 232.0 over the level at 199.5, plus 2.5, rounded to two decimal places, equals 3.61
